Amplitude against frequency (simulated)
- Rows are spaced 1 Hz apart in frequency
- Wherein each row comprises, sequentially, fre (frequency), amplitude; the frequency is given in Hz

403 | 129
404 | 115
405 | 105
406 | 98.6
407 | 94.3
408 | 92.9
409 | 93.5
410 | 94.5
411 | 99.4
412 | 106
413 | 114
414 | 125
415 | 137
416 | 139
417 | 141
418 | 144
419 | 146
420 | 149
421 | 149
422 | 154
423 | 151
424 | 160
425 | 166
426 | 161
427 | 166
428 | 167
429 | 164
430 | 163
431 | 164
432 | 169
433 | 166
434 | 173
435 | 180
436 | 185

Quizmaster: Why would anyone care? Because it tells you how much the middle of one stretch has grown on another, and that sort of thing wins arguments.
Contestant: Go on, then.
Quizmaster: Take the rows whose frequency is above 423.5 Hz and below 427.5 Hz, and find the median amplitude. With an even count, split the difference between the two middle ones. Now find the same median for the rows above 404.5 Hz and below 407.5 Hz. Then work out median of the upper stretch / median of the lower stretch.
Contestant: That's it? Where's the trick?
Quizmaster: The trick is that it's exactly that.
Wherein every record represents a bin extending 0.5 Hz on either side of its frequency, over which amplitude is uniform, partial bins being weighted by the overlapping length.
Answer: 1.66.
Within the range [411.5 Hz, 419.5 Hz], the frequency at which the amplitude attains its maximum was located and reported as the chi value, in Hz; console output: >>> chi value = 419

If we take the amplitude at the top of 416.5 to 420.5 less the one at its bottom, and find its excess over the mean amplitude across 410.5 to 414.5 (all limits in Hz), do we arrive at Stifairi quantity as -103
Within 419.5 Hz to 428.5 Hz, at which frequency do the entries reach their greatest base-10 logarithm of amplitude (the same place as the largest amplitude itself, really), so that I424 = 428 Hz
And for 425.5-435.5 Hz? 435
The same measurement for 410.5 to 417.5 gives 417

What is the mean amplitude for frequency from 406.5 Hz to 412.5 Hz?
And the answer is 97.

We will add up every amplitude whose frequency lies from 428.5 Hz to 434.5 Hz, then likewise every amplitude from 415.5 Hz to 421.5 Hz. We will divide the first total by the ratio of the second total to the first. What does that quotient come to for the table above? 1150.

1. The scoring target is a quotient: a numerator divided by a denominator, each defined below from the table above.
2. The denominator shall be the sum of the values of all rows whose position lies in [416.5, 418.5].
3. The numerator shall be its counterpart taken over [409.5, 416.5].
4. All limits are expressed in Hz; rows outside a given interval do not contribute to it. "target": 2.9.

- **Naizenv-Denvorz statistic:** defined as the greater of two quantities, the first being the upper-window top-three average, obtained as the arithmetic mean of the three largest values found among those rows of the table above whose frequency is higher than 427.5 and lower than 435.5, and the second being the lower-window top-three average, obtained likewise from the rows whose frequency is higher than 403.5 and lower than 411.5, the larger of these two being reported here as 174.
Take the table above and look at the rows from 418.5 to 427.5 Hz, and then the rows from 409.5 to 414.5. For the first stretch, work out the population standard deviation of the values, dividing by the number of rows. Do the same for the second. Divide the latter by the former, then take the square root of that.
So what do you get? 1.23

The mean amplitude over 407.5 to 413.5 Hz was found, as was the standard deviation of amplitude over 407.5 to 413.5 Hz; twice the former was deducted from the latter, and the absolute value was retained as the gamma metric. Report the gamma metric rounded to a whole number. 192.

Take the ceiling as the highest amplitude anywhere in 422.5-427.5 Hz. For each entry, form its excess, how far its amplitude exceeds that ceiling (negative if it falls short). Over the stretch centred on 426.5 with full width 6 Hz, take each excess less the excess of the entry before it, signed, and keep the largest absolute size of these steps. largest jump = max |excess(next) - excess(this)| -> 6.0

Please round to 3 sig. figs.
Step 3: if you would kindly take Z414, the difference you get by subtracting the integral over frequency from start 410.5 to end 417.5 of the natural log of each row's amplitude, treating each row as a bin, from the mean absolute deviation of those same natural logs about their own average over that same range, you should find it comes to -33.5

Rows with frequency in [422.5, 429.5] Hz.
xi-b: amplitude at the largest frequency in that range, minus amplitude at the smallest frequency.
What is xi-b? 13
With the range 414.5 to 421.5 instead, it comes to 12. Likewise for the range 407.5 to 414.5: 32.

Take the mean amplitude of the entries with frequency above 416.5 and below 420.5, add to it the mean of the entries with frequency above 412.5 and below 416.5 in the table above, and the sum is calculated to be 274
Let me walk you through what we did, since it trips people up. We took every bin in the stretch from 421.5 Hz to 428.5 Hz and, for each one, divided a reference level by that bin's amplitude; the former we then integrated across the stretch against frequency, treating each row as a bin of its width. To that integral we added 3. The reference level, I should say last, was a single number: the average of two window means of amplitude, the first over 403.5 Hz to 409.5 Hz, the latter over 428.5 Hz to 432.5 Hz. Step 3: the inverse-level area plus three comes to 8.8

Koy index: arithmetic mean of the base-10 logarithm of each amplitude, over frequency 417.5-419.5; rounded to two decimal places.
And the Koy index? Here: 2.16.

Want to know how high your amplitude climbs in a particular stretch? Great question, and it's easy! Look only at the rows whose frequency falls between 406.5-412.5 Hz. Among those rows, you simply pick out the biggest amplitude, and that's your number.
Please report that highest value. 106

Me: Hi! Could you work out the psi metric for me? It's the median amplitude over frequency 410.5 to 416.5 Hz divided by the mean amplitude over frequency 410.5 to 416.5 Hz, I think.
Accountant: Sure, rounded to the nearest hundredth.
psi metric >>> 1.00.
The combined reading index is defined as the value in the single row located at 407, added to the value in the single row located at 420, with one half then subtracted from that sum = 243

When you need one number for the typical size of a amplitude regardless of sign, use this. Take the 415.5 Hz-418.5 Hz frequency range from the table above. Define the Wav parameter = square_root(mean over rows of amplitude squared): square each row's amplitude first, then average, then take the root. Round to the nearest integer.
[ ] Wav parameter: 141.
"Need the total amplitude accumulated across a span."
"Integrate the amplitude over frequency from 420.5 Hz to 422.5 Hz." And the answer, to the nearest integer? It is 303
